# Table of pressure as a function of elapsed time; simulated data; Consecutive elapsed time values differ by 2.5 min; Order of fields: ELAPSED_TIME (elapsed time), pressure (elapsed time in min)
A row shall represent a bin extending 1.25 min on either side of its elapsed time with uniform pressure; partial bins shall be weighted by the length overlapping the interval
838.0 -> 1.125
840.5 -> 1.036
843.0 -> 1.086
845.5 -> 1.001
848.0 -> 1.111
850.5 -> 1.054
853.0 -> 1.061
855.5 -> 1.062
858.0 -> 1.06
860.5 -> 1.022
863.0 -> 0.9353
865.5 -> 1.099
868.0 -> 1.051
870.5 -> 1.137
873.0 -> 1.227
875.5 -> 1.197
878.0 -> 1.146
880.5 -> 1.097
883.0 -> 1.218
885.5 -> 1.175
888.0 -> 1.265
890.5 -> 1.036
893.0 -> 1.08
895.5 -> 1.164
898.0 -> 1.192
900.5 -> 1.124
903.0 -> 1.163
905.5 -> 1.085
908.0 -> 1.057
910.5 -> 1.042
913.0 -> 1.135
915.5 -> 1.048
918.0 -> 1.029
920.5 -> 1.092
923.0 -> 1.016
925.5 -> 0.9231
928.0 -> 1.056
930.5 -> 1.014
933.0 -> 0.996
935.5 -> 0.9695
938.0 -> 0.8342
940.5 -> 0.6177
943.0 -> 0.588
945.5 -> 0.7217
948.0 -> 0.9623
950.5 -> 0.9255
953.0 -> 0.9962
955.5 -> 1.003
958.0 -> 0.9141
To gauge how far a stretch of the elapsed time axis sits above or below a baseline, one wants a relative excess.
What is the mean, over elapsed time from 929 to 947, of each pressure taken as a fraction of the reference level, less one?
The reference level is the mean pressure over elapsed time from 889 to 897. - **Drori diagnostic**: -0.25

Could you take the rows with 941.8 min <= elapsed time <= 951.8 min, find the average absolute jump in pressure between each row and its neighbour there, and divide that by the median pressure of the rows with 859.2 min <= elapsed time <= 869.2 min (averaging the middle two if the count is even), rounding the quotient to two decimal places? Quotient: 0.13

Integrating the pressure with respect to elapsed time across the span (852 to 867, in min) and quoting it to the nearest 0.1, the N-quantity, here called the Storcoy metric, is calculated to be 15.6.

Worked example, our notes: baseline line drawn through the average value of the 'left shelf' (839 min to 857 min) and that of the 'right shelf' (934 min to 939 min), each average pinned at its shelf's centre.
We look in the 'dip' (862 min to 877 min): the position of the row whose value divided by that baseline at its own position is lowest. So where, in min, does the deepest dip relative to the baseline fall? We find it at 863.0 min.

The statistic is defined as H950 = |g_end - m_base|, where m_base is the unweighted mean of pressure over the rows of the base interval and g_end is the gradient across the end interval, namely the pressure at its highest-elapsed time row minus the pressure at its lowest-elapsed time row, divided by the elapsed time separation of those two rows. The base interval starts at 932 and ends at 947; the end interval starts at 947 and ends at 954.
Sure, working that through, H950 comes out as 0.78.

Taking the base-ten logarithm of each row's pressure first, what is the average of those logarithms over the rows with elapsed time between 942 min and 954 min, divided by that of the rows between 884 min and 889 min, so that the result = -1.0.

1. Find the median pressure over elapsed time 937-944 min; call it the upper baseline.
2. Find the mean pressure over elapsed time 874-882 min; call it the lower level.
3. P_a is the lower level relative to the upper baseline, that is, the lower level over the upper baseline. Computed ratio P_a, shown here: 1.86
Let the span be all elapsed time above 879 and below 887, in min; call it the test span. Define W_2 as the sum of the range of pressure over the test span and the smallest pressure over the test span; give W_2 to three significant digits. 1.22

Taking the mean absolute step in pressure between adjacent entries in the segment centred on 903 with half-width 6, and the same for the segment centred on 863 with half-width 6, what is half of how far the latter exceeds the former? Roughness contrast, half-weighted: 0.015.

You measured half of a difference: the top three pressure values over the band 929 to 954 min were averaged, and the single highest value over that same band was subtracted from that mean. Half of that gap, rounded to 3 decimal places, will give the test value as -0.006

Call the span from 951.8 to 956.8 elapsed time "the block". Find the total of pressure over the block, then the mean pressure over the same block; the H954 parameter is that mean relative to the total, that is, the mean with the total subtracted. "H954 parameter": -1.00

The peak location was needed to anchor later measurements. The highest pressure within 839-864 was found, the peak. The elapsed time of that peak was 848.0 min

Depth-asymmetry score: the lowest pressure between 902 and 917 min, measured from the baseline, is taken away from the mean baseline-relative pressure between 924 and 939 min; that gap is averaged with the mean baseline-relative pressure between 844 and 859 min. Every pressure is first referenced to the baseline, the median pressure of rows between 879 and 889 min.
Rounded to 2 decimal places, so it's -0.11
